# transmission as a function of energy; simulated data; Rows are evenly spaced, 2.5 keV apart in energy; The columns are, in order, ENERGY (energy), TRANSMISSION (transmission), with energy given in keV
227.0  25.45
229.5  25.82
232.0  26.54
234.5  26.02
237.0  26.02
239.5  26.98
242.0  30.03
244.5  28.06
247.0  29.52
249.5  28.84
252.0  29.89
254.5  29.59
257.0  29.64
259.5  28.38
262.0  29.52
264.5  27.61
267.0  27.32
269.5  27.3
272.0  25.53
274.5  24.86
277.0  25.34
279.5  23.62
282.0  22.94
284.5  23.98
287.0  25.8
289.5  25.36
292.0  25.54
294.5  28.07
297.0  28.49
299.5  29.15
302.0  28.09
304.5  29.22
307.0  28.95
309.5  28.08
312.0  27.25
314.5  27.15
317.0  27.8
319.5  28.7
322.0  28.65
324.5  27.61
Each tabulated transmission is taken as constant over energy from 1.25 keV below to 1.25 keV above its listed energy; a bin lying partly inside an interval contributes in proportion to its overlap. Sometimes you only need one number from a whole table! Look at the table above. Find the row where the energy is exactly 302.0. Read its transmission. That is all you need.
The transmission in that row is 28.09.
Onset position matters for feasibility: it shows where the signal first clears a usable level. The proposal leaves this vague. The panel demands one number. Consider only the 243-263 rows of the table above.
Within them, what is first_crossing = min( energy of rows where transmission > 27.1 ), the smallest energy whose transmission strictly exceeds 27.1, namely 244.5 keV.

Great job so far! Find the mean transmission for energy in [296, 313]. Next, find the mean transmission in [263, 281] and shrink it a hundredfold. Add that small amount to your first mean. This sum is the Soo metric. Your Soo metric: 28.7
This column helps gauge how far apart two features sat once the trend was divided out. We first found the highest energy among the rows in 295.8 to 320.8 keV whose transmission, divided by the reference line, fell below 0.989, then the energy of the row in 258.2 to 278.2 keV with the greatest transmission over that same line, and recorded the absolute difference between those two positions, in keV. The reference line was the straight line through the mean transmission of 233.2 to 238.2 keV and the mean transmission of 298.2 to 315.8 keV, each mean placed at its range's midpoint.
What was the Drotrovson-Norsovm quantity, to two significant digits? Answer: 55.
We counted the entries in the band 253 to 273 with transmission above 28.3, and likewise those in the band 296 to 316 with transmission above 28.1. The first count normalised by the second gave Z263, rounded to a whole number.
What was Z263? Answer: 1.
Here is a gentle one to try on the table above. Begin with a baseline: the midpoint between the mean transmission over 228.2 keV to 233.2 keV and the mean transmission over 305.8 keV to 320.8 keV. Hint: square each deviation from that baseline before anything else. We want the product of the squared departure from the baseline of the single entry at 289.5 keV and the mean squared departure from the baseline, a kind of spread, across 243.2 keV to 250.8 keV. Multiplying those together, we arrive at 10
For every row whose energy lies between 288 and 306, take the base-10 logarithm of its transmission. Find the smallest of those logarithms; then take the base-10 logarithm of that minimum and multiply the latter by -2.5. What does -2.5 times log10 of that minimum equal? -0.369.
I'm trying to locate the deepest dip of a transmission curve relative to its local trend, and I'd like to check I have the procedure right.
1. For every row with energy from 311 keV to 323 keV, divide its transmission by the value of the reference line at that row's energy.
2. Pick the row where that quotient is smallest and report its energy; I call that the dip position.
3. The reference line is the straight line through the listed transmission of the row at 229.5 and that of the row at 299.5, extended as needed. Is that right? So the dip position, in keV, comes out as 314.5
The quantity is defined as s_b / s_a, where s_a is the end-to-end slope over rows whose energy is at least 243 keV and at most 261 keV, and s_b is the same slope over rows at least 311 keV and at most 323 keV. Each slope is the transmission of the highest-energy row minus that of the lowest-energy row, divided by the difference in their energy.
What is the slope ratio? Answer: 6.6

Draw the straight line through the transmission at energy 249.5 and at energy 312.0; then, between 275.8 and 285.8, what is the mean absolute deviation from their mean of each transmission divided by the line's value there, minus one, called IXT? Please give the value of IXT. 0.025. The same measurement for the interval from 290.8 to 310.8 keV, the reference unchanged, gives 0.029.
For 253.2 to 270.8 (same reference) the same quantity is 0.030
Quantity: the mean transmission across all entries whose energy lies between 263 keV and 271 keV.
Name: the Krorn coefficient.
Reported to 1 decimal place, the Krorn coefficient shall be 27.4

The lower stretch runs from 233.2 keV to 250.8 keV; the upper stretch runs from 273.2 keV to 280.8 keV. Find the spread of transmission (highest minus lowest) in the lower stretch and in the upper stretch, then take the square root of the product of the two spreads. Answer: 2.6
